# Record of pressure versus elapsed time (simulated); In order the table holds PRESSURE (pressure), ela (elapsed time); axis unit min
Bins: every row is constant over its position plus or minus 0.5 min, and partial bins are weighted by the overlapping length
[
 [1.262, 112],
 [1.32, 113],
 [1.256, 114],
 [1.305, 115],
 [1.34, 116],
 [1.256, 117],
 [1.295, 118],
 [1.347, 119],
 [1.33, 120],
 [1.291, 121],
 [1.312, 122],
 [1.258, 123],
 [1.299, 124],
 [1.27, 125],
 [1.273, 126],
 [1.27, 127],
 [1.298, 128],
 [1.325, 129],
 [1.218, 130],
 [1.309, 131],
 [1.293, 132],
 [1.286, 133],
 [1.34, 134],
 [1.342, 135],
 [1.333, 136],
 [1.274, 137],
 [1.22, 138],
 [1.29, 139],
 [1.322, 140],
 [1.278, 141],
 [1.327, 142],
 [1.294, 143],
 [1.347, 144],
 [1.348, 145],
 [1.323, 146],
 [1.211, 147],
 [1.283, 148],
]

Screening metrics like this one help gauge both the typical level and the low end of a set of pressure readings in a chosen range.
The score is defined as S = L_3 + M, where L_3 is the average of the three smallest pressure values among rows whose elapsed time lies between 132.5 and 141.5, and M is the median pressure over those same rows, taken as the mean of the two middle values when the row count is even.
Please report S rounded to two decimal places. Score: 2.55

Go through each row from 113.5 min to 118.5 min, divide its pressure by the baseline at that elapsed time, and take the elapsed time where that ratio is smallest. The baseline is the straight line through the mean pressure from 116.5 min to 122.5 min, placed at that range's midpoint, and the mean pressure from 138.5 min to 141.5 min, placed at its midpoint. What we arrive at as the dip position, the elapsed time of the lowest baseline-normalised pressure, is 114 min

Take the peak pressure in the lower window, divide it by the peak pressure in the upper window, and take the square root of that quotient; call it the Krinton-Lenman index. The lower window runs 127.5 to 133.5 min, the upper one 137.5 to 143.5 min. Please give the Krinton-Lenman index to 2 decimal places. 1.00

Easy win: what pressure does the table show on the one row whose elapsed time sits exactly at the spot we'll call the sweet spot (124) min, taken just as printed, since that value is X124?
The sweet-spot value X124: 1.299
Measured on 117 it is 1.256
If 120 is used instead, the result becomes 1.33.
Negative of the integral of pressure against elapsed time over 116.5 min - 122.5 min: -7.83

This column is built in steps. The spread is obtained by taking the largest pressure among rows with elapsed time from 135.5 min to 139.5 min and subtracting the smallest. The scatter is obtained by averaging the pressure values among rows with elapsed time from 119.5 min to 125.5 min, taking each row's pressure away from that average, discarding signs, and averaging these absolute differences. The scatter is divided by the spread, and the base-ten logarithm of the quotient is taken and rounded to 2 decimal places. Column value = -0.74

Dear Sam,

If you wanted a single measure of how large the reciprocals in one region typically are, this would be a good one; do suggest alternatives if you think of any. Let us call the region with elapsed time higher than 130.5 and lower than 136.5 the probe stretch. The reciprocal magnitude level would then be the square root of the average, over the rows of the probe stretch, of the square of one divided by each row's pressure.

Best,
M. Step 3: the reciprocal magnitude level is 0.760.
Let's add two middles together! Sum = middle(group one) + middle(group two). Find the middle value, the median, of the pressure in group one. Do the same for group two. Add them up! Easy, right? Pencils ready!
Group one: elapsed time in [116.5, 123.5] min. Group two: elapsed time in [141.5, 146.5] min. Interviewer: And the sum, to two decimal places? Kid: 2.62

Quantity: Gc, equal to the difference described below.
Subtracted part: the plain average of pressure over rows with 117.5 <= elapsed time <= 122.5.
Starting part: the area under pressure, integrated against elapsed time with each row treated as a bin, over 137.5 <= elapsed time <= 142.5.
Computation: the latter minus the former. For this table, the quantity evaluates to 5.12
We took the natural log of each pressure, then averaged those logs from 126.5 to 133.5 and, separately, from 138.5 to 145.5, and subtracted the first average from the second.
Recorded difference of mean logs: 0.023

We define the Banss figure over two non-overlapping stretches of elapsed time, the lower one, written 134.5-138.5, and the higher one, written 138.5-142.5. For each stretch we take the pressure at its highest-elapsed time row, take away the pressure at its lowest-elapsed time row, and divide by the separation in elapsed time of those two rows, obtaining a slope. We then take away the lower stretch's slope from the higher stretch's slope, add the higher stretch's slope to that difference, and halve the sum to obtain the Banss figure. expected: 0.033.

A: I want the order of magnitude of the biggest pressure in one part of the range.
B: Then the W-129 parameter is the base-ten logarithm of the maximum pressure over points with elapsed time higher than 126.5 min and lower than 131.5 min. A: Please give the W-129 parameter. 0.122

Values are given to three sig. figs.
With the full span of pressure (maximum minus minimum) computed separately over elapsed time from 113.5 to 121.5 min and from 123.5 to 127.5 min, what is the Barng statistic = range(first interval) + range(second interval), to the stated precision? 0.120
